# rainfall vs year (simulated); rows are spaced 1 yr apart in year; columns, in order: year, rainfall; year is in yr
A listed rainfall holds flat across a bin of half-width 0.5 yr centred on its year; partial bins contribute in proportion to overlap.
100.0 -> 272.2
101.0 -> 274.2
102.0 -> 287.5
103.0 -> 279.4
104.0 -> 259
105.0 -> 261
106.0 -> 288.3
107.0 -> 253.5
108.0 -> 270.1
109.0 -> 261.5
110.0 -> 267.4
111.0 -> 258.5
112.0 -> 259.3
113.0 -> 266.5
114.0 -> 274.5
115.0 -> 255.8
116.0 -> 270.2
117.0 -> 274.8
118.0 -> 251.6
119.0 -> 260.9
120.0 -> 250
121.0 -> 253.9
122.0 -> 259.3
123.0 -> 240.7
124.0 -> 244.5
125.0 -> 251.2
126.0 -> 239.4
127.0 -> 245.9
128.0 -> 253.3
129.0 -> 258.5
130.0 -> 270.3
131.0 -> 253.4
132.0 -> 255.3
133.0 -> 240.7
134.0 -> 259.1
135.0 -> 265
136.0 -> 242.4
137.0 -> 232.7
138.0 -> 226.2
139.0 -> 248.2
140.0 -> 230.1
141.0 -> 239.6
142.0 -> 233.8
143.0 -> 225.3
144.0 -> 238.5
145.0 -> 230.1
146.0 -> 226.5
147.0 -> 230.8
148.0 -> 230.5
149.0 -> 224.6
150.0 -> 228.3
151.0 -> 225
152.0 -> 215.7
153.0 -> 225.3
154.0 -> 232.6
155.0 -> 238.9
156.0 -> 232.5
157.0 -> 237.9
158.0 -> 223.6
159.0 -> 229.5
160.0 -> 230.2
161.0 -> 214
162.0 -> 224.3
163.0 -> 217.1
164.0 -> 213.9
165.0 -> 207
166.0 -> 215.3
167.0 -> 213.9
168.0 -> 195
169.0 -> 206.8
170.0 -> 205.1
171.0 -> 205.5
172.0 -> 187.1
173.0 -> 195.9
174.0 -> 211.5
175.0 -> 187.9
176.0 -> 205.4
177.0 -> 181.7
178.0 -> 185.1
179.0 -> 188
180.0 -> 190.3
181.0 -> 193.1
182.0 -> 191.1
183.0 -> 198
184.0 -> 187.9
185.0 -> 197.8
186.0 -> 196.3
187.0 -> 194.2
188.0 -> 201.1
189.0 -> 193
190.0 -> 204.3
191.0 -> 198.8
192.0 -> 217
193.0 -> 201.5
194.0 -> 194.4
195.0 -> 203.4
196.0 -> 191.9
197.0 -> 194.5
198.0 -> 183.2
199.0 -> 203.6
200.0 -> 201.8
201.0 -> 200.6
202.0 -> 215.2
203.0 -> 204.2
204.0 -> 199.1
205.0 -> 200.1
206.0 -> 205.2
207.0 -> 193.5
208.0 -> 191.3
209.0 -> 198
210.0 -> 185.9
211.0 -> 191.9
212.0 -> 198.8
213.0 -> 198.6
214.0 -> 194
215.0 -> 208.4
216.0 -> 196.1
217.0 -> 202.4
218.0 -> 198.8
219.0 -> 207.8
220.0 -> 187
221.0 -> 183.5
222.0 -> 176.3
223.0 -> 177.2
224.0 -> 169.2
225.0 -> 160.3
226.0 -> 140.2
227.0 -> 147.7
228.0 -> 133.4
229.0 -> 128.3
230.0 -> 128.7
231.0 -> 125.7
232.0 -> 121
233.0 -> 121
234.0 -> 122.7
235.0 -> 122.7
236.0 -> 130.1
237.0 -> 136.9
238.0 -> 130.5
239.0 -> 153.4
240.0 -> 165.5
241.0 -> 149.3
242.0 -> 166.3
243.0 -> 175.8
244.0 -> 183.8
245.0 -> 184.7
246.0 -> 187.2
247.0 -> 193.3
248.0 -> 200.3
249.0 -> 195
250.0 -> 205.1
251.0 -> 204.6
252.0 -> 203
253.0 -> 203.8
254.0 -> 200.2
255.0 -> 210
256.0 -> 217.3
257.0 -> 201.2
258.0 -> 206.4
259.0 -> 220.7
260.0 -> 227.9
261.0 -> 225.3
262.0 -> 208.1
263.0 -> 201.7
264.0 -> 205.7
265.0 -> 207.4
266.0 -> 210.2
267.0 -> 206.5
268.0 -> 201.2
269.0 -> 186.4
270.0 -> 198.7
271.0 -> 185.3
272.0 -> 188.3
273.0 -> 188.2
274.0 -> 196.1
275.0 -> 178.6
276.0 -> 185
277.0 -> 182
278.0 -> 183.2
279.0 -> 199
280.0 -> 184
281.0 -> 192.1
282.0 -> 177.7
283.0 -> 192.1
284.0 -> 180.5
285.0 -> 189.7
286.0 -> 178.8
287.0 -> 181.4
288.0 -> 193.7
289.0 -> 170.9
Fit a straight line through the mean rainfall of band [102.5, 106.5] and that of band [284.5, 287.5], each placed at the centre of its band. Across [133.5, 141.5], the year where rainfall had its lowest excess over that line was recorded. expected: 138.0 yr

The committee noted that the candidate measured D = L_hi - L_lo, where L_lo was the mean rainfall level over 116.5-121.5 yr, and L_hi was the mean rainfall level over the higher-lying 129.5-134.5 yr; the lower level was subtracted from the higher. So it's -2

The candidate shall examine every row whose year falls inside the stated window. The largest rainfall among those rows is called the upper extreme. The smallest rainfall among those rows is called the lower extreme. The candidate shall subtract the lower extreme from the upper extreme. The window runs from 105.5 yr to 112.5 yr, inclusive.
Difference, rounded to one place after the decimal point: 34.8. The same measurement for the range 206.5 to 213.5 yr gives 12.9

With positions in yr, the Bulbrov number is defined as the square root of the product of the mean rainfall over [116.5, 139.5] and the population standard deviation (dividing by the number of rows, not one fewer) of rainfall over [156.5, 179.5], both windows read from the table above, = 62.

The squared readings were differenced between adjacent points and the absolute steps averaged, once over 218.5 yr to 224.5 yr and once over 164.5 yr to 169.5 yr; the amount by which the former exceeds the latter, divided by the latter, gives -0.3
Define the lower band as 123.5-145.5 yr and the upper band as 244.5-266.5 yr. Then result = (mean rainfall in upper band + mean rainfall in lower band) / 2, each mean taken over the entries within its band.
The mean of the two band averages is 225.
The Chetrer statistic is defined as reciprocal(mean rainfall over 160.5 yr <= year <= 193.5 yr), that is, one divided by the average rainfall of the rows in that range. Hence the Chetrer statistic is 0.0050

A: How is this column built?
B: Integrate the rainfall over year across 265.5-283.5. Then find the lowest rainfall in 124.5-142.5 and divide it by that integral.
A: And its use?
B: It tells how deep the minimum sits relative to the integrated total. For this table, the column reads 0.066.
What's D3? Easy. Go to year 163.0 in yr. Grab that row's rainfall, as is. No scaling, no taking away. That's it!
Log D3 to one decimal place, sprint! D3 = 217.1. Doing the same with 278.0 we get 183.2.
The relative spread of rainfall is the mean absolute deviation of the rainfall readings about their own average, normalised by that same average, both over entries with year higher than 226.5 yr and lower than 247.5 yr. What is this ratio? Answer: 0.146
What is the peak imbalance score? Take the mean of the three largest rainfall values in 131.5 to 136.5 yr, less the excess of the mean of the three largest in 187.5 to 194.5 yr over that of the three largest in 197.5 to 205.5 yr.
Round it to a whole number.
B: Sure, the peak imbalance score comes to 260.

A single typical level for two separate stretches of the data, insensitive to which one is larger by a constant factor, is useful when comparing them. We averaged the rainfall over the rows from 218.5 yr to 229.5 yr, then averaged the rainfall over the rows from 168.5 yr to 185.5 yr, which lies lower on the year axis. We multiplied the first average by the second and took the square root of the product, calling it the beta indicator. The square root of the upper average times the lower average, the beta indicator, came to 179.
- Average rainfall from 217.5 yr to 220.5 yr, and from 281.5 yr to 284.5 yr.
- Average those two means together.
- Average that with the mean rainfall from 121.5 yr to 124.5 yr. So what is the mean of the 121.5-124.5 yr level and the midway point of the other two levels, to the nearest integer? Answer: 219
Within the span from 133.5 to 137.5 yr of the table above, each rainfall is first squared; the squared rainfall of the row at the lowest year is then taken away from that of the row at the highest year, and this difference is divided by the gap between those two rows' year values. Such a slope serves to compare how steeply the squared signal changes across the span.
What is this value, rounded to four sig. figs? -4328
